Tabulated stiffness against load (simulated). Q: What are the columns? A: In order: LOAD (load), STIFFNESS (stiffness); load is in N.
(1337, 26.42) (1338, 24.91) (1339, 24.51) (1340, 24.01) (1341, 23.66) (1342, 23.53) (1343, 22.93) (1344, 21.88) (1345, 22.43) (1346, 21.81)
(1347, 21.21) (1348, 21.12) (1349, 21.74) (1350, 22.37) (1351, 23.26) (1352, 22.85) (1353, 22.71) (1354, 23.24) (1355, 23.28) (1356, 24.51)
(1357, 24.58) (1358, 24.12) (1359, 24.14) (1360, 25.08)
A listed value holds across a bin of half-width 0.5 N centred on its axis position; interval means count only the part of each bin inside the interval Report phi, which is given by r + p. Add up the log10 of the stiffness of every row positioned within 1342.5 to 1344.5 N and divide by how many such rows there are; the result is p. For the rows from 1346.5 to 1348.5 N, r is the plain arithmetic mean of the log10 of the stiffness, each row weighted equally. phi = 2.68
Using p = 1.35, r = 1.33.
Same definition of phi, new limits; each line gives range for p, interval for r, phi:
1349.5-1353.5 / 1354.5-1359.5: 2.74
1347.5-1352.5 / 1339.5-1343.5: 2.72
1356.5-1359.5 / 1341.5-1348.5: 2.73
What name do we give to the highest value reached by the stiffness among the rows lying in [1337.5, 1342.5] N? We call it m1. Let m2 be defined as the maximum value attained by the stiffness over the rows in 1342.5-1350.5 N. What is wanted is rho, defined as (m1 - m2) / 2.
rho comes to 1.0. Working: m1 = 24.91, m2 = 22.93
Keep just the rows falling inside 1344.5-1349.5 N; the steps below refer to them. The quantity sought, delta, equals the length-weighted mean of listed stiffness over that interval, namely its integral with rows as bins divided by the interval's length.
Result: 21.7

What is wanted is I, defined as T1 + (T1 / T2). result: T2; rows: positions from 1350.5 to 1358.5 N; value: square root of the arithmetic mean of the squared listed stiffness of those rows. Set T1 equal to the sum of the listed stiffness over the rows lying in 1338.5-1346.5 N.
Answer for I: 193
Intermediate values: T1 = 185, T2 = 23.6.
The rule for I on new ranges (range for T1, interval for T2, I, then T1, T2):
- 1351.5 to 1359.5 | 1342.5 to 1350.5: 198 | 189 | 21.9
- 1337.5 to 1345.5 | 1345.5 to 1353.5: 196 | 188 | 22.1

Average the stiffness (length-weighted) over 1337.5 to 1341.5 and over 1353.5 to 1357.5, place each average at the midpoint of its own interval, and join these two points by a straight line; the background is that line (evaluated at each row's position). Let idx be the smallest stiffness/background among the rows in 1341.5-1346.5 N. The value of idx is 0.90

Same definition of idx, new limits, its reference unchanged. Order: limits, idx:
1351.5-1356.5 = 0.95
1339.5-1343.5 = 0.95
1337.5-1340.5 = 0.99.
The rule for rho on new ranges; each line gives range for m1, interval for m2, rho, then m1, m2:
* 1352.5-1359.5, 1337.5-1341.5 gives -0.2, 24.58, 24.91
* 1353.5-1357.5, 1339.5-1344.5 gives 0.3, 24.58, 24.01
